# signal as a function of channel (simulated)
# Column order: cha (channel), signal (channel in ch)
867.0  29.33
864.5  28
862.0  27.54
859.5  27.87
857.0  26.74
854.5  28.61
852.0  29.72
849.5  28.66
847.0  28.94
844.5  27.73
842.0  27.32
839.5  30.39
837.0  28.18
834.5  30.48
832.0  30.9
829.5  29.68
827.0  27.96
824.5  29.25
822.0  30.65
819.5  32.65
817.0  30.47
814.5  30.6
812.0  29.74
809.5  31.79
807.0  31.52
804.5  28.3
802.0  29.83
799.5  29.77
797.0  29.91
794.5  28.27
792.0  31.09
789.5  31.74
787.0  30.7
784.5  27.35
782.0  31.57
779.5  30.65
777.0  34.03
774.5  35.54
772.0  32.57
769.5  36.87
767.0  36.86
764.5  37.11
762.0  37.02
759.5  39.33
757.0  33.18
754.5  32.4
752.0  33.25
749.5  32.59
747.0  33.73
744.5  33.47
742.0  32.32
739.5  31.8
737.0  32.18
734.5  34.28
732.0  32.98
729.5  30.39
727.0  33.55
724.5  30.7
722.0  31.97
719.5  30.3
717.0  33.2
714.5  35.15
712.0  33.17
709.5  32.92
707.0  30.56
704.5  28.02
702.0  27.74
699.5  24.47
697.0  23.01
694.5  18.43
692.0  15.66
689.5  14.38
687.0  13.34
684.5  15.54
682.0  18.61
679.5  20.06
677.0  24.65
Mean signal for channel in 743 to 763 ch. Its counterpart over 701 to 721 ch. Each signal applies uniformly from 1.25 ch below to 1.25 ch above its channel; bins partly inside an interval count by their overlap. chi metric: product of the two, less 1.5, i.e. 1077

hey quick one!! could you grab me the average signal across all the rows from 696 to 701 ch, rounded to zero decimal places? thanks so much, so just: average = 24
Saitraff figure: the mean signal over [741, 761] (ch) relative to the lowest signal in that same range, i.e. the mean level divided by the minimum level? 1.05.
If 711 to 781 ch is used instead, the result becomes 1.11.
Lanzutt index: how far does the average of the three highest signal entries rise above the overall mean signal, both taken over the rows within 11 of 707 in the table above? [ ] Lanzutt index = 4.0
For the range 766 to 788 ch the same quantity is 3.5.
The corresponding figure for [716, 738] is 1.5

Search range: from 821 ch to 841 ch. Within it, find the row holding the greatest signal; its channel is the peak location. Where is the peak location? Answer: 832.0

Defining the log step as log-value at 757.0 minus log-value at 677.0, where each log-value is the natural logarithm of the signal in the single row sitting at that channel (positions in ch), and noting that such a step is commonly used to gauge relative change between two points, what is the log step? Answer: 0.30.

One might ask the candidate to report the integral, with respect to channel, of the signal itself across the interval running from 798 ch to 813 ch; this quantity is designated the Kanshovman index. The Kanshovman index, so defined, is 452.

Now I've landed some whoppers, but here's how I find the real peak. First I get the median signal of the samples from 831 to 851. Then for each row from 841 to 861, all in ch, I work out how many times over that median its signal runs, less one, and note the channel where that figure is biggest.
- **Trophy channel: 852.0 ch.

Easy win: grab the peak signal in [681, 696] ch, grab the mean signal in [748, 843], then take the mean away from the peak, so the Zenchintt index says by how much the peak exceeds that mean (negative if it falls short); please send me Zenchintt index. -13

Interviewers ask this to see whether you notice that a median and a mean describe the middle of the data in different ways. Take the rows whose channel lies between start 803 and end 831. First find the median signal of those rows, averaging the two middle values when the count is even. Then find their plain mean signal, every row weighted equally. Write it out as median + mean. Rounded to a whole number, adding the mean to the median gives 61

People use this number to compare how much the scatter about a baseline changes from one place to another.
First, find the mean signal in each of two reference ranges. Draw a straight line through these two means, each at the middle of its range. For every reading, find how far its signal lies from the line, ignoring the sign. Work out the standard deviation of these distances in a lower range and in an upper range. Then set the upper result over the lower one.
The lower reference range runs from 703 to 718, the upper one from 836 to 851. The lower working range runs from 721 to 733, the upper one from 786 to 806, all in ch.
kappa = 1.1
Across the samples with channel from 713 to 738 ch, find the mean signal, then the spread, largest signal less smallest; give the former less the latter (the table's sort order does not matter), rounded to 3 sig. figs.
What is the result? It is 27.6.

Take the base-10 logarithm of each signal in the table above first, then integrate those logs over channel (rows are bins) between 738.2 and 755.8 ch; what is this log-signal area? 27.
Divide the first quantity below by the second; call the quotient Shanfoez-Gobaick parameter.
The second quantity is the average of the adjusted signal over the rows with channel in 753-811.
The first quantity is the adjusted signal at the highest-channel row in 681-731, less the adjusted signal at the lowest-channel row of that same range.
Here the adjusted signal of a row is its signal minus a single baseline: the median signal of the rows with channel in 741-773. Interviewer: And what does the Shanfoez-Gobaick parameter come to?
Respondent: -12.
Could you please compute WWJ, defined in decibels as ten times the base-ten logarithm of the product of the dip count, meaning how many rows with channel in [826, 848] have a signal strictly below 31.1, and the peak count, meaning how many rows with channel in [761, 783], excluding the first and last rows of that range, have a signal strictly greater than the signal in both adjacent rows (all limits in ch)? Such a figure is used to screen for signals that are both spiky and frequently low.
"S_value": 14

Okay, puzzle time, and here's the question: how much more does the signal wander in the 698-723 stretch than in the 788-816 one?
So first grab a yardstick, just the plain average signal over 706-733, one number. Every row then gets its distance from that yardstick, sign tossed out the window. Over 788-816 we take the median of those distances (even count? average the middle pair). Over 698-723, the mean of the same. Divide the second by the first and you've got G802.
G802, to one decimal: 1.1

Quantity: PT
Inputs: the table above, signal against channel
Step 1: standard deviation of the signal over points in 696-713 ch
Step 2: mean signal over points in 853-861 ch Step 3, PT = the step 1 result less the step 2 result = -24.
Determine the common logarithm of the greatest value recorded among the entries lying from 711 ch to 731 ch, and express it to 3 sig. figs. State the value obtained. 1.55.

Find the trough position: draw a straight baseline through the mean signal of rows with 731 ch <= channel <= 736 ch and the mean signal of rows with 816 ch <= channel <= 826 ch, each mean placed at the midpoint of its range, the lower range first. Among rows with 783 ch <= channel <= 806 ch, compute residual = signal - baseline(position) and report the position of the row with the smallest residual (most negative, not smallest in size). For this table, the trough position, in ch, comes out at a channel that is 784.5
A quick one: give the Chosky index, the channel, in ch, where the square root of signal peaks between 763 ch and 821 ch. 764.5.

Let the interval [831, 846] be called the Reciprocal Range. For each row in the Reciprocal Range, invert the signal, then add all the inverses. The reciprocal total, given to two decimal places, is 0.21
